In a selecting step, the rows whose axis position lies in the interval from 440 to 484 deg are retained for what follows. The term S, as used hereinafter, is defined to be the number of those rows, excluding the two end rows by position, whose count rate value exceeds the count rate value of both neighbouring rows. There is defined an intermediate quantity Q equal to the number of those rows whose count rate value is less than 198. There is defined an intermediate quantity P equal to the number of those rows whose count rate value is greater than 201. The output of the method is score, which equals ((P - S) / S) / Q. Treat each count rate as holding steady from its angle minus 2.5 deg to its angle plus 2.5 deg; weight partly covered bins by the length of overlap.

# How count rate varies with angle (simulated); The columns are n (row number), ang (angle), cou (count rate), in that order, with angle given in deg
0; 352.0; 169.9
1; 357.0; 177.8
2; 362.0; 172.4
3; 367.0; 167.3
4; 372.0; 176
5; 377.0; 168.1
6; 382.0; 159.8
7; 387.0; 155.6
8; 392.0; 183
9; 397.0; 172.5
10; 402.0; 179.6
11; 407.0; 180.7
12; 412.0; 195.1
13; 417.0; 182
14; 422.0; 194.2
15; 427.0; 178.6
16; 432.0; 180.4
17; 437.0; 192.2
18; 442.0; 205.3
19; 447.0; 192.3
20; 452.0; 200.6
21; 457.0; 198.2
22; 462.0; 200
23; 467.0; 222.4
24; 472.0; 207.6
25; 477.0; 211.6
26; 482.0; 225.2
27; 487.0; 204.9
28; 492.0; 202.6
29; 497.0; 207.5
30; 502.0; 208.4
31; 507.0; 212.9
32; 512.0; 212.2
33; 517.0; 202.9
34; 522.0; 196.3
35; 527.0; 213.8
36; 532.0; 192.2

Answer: 1.5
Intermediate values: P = 5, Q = 1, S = 2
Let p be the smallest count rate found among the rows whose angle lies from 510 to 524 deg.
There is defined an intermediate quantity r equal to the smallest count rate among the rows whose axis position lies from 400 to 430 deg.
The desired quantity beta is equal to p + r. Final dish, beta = 375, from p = 196.3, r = 178.6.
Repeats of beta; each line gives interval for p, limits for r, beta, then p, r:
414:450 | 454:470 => 377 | 178.6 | 198.2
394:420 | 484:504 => 375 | 172.5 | 202.6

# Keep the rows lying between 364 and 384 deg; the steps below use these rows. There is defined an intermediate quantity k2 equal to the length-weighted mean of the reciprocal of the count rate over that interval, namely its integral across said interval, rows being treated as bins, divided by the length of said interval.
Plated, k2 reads 0.0060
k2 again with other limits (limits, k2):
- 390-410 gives 0.0056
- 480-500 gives 0.0048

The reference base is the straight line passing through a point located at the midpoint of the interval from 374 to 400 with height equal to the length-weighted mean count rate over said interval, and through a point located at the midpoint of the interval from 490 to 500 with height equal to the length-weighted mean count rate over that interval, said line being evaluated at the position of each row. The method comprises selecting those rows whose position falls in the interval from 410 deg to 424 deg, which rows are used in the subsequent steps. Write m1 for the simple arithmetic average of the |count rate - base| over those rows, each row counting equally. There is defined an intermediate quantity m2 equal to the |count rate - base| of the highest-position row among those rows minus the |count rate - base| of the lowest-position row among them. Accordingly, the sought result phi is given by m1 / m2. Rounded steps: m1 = 11.9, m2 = -4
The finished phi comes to -2.7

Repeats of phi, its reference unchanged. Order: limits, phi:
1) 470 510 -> -1.0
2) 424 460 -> 2.8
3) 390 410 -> -0.9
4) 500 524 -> 0.4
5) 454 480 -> 1.9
